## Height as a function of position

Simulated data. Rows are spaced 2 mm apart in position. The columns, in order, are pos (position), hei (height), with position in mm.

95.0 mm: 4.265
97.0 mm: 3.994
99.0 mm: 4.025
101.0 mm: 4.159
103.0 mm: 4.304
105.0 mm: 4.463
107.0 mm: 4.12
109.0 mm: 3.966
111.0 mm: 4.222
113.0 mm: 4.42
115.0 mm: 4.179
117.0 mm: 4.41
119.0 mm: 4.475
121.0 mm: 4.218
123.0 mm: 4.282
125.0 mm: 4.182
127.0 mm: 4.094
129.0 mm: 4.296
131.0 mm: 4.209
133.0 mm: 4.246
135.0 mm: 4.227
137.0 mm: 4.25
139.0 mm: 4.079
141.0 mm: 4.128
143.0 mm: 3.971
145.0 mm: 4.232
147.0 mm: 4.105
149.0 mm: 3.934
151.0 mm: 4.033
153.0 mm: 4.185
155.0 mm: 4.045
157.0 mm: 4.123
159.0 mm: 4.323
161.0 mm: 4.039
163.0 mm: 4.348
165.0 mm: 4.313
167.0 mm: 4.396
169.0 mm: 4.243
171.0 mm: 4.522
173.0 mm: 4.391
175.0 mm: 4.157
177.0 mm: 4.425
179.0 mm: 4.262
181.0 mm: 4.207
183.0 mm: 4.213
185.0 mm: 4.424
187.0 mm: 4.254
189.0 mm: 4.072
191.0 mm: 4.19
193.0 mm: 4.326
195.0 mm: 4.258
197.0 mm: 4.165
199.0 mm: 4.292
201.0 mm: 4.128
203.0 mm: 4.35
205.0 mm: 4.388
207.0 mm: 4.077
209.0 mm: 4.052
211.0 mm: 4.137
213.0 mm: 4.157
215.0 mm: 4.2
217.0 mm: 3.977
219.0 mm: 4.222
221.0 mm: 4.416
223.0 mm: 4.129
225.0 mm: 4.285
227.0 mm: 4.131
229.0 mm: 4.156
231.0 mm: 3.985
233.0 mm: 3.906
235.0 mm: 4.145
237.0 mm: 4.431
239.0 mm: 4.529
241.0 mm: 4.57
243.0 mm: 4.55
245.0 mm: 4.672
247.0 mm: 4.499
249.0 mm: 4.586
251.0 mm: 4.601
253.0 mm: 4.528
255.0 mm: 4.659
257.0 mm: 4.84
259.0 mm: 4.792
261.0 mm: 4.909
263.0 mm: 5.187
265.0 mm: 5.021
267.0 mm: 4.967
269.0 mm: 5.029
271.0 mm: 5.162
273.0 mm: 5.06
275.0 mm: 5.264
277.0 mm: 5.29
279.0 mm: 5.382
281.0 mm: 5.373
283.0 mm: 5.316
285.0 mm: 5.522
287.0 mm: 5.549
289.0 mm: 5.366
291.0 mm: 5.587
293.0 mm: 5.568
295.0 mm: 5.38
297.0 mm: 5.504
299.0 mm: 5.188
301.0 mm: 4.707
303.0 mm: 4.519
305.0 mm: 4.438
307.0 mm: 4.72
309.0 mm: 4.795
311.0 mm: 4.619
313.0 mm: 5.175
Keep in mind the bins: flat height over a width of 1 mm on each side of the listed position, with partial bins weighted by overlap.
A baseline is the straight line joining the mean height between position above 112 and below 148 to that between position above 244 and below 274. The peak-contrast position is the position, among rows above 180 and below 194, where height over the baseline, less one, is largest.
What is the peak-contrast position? 185.0 mm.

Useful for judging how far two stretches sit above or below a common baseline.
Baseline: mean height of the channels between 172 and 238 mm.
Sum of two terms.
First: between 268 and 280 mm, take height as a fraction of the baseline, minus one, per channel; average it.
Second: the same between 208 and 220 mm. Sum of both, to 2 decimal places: 0.21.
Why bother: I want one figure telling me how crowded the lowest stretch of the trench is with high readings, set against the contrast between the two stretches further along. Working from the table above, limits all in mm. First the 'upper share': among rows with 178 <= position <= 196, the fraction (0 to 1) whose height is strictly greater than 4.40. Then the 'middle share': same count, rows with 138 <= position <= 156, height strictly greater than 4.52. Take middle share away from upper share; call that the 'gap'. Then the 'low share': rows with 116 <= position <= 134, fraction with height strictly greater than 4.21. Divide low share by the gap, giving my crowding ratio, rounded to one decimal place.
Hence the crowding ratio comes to 6.0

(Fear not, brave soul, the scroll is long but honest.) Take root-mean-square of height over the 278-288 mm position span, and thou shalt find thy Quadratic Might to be 5.4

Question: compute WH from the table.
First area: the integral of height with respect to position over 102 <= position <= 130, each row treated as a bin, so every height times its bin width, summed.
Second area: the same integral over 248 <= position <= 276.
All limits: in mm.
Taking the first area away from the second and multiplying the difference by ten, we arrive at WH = 179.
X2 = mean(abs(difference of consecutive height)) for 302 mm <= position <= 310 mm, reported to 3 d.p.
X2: 0.146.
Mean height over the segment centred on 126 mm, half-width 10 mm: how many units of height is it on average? 4.26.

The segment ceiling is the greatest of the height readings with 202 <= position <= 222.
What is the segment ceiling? 4.416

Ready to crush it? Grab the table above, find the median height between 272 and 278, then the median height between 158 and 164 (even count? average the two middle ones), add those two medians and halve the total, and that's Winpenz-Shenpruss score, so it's 4.79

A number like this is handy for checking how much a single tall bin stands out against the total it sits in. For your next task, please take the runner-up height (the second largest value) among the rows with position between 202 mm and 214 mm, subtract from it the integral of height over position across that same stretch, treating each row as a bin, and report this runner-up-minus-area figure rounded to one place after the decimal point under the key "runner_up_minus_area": -46.0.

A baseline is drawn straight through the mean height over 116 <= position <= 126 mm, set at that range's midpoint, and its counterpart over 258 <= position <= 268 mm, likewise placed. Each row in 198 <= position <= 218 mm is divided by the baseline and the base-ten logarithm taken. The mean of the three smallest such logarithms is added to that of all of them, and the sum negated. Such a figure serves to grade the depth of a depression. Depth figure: 0.12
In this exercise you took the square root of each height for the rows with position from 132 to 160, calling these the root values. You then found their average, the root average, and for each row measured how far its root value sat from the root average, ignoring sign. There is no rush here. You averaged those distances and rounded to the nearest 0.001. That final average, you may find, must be 0.023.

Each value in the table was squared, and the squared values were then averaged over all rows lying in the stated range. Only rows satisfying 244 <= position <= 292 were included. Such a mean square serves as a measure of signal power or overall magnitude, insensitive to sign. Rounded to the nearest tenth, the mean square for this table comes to 25.6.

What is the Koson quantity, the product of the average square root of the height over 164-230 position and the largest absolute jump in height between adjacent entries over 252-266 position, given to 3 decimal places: 0.572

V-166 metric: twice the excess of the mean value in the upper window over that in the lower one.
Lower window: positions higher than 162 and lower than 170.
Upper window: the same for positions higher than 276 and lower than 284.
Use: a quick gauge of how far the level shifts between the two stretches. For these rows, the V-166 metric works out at 2.0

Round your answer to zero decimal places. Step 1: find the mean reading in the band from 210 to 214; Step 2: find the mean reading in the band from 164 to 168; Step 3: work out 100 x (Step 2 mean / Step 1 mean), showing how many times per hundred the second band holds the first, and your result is 105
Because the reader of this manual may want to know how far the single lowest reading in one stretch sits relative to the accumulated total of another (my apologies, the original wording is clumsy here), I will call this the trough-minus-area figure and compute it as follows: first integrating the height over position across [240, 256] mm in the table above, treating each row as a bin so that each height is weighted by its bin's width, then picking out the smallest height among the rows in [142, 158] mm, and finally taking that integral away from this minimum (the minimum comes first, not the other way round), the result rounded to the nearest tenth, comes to -69.4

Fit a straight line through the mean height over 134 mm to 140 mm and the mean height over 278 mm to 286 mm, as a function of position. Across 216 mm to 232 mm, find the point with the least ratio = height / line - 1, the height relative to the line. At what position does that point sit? 231.0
